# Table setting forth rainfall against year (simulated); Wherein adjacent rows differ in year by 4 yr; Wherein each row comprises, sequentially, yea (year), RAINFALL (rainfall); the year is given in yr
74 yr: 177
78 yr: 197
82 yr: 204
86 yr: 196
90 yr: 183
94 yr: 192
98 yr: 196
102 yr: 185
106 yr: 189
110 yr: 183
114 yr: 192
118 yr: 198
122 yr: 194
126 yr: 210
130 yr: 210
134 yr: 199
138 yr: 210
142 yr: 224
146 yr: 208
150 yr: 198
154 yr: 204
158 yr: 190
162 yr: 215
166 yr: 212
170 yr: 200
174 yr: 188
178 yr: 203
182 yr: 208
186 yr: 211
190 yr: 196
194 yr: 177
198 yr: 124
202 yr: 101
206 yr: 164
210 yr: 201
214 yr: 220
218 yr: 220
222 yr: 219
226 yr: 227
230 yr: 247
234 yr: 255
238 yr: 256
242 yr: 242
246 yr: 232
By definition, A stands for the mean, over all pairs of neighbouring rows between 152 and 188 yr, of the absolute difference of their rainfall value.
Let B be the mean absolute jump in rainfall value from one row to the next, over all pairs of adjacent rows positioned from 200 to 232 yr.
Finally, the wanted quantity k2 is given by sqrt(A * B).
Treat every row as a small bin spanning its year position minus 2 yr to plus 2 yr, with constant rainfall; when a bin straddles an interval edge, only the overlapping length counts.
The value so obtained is 15.3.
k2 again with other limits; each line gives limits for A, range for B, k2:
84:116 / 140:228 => 11.7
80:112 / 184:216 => 16.0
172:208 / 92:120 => 12.8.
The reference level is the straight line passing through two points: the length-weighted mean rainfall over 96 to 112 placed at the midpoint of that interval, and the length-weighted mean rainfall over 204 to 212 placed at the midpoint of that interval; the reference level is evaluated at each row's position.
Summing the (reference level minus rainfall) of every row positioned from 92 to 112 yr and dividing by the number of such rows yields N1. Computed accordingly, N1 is -1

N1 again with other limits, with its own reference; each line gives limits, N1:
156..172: -19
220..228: -41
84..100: -3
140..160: -19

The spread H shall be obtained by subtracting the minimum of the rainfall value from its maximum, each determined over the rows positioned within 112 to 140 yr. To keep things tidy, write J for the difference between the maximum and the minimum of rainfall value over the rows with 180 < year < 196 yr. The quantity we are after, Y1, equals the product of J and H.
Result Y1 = 612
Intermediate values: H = 18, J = 34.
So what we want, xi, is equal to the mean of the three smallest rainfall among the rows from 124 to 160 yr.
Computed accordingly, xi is 196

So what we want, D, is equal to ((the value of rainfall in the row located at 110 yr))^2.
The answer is 33489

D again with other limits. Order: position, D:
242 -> 58564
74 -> 31329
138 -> 44100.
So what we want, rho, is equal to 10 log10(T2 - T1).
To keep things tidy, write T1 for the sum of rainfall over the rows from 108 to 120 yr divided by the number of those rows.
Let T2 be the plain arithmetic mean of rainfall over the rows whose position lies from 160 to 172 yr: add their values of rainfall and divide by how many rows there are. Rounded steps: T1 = 191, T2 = 209.0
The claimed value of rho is 12.6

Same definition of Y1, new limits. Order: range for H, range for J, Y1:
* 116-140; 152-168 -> 400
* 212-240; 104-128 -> 999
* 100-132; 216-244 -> 999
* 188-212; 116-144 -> 3000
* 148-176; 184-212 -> 2970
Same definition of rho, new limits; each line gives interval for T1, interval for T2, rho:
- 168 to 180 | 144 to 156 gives 8.0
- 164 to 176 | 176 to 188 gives 8.7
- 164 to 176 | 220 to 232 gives 14.9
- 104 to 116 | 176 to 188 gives 12.9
